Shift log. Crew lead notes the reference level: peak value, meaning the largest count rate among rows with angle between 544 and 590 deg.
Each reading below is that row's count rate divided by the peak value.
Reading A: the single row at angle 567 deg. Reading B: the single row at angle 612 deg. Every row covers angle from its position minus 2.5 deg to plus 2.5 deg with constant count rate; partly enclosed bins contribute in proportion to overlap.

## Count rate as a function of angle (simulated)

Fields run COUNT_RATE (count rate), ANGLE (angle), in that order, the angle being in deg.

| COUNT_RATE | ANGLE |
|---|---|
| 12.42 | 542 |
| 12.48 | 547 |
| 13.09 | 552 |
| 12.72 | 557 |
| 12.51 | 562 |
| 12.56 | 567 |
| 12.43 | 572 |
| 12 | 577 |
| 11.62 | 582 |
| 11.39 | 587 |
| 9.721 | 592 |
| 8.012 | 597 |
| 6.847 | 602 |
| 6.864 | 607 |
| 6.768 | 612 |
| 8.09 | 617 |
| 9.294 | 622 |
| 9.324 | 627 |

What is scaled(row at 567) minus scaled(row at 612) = 0.4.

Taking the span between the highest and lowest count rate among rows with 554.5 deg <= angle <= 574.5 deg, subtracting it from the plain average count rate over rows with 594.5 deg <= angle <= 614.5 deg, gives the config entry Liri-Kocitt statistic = 6.8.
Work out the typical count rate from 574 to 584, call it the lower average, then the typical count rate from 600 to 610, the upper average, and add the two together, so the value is 18.7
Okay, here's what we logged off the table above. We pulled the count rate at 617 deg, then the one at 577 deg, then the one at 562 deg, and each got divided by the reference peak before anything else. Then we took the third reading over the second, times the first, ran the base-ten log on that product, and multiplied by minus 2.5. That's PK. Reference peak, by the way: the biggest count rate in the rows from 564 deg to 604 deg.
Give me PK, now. 0.4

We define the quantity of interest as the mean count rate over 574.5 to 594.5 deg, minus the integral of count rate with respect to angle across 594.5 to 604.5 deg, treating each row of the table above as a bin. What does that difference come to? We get -63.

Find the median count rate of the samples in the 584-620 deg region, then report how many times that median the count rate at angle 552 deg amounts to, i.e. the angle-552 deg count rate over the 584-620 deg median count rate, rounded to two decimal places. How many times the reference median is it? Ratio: 1.63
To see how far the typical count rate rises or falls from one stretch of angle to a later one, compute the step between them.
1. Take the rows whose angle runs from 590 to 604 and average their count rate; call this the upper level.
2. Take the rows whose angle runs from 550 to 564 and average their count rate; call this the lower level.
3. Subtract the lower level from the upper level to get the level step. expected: -4.58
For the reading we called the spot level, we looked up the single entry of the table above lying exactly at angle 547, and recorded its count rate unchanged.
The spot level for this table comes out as 12.48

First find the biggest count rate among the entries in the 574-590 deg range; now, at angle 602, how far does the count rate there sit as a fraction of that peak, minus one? -0.43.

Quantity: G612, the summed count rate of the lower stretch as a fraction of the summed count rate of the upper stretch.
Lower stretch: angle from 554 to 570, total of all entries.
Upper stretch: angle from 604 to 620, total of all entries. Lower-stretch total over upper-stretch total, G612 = 1.7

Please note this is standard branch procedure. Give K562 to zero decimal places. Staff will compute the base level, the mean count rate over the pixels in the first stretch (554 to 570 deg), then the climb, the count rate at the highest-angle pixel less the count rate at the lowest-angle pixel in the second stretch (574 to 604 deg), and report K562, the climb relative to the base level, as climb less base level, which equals -18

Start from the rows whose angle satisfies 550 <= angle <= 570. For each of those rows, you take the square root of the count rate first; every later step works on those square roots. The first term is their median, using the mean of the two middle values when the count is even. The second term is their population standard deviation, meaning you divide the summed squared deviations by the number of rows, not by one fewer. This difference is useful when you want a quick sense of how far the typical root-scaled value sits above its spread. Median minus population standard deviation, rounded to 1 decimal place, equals 3.5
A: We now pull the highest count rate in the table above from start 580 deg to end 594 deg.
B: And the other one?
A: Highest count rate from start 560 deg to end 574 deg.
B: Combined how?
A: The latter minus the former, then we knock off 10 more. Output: -9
